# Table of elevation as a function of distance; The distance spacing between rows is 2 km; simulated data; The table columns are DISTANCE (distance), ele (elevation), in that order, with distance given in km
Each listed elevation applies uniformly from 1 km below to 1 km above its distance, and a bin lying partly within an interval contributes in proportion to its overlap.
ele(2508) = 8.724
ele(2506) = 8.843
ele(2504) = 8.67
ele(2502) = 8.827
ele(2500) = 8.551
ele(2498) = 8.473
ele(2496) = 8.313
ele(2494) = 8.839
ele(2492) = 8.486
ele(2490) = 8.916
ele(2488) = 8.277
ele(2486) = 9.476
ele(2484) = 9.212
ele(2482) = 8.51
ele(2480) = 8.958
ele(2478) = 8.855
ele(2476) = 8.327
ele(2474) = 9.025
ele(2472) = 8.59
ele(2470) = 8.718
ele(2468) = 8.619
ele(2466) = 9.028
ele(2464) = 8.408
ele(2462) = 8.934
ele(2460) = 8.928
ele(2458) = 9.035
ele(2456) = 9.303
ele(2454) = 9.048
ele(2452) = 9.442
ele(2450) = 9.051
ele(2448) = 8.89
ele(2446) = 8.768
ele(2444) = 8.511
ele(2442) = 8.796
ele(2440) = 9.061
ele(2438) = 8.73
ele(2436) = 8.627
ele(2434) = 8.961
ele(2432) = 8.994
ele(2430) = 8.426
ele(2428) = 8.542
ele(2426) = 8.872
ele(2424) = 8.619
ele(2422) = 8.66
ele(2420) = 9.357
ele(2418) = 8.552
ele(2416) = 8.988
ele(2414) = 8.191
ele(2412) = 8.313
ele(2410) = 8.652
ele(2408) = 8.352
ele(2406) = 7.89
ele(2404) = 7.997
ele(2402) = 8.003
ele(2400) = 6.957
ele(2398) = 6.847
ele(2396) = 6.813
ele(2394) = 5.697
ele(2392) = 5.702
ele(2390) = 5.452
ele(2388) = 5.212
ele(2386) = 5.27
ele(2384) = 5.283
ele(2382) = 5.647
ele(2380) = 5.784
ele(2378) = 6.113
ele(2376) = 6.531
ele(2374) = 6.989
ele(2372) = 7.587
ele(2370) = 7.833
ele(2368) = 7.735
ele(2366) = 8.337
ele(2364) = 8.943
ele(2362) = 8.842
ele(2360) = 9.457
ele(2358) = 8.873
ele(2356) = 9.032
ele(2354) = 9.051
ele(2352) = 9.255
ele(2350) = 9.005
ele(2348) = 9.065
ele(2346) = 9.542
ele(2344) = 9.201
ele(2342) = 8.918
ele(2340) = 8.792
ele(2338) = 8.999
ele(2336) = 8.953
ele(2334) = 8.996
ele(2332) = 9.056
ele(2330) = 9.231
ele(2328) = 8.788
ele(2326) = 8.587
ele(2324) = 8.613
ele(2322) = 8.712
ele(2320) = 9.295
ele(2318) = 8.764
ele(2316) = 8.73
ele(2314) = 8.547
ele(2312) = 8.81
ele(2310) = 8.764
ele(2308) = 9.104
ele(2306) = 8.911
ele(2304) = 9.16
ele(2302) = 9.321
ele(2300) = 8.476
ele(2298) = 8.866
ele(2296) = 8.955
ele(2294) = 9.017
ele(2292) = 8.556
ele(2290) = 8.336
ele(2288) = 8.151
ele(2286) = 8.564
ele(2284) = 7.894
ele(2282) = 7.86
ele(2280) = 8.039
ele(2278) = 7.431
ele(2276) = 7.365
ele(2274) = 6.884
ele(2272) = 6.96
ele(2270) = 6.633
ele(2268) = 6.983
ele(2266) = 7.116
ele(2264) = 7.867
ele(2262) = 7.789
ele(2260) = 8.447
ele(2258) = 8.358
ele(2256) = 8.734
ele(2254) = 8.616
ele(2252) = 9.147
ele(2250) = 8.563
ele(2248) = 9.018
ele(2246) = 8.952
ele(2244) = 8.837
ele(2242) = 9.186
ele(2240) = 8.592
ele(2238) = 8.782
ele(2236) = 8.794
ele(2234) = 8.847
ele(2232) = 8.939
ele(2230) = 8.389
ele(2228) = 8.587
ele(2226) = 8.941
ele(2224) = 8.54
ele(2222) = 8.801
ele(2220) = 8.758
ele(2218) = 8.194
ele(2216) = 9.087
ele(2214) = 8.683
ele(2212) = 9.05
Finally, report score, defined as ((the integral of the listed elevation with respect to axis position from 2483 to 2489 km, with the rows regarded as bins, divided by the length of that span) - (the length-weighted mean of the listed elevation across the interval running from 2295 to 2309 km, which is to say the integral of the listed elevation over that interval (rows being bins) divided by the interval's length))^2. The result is 0.0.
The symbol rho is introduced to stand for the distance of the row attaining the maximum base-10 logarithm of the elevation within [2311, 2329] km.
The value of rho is 2320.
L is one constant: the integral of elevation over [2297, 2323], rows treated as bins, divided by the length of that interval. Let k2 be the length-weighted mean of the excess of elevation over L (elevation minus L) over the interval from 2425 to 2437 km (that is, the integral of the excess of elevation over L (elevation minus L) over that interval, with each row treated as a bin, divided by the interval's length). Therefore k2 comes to -0.14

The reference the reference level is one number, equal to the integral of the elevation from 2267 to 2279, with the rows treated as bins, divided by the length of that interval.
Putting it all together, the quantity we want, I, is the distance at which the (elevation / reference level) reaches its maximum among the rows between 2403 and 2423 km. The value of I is 2420 km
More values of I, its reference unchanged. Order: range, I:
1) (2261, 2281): 2280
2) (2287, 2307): 2302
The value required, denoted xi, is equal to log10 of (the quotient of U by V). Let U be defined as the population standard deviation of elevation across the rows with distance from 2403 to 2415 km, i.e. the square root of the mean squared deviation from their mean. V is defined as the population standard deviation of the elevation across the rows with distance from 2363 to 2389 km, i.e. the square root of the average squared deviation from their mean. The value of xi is -0.7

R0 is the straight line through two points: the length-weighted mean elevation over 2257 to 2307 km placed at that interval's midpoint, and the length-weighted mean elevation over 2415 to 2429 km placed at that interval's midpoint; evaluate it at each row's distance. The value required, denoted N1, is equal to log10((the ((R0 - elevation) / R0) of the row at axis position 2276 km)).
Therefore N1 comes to -1.07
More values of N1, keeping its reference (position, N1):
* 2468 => -1.34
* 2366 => -1.69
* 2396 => -0.67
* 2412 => -1.30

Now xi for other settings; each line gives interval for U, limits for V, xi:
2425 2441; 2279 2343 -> -0.2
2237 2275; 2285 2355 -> 0.5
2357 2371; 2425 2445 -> 0.4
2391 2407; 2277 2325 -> 0.3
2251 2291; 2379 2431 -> -0.3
